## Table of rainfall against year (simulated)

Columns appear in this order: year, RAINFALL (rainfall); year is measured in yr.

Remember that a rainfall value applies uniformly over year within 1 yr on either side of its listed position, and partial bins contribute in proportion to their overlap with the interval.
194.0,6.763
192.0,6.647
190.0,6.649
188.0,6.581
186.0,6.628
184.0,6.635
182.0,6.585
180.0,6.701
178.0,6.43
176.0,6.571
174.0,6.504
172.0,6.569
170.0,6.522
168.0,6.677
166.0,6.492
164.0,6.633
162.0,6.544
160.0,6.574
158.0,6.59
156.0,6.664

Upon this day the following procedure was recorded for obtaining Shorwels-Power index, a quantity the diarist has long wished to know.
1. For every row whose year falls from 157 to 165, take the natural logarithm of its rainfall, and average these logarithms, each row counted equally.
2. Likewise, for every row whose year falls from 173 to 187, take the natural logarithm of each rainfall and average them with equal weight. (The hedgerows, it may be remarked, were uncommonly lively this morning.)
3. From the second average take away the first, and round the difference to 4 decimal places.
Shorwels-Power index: -0.0010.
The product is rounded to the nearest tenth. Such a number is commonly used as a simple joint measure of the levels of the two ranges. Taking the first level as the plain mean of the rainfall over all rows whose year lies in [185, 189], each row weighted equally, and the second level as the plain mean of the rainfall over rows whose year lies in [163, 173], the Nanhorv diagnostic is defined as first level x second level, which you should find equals 43.4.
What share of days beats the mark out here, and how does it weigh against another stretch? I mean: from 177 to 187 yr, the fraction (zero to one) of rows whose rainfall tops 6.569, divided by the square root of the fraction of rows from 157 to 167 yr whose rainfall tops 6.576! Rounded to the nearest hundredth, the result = 1.26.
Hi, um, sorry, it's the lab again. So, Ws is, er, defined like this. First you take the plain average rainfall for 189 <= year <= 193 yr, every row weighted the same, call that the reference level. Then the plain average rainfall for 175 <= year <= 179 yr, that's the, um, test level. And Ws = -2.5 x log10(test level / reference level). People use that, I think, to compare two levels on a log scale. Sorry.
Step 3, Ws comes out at 0.024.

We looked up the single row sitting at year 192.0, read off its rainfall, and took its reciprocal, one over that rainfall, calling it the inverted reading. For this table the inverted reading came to 0.150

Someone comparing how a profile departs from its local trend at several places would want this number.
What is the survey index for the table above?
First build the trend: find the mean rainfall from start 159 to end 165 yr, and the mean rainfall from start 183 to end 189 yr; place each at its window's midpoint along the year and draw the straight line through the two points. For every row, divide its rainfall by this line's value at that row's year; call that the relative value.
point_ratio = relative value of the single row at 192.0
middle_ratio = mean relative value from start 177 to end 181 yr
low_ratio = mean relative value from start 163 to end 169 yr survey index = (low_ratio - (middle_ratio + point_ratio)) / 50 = -0.0199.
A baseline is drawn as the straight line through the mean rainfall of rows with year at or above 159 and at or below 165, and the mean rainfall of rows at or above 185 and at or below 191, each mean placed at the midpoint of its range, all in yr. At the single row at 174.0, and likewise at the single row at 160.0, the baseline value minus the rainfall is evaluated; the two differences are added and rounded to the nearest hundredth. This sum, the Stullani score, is 0.10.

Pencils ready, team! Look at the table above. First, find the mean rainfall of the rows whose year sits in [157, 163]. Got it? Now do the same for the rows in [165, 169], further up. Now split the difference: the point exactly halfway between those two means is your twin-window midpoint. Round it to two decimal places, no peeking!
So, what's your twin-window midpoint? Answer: 6.58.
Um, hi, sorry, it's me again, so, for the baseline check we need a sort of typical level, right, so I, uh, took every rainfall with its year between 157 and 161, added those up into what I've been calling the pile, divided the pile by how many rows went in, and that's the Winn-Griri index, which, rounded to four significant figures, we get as 6.582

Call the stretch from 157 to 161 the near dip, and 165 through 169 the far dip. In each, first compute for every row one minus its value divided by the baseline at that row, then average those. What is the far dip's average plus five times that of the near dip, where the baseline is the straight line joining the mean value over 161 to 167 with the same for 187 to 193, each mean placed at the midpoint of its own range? -0.033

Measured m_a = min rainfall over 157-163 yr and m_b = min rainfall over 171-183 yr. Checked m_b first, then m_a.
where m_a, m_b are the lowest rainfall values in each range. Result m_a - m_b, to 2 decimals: 0.11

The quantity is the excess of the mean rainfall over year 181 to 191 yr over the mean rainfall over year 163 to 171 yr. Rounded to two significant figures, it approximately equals 0.035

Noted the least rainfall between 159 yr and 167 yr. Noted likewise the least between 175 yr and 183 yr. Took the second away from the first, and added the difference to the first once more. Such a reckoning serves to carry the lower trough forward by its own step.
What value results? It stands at 6.55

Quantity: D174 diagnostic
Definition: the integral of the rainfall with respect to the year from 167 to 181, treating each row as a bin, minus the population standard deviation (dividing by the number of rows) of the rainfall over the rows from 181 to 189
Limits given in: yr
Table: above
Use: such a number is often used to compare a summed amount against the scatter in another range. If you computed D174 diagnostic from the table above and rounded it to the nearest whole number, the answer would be 92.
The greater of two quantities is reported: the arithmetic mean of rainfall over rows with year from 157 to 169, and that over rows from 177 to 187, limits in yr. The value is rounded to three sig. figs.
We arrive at 6.60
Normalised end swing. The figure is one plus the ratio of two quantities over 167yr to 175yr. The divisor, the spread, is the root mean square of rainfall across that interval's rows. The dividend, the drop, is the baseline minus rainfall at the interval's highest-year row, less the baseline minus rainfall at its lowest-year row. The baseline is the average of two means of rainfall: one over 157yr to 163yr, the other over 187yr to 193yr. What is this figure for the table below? 1.03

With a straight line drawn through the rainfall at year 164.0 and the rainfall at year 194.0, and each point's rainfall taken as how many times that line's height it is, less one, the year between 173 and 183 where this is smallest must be 178.0 yr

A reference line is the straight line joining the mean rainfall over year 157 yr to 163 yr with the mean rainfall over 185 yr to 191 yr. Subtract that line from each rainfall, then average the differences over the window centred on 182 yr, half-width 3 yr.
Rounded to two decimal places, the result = 0.03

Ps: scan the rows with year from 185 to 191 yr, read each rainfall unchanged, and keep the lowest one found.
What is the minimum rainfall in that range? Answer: 6.581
